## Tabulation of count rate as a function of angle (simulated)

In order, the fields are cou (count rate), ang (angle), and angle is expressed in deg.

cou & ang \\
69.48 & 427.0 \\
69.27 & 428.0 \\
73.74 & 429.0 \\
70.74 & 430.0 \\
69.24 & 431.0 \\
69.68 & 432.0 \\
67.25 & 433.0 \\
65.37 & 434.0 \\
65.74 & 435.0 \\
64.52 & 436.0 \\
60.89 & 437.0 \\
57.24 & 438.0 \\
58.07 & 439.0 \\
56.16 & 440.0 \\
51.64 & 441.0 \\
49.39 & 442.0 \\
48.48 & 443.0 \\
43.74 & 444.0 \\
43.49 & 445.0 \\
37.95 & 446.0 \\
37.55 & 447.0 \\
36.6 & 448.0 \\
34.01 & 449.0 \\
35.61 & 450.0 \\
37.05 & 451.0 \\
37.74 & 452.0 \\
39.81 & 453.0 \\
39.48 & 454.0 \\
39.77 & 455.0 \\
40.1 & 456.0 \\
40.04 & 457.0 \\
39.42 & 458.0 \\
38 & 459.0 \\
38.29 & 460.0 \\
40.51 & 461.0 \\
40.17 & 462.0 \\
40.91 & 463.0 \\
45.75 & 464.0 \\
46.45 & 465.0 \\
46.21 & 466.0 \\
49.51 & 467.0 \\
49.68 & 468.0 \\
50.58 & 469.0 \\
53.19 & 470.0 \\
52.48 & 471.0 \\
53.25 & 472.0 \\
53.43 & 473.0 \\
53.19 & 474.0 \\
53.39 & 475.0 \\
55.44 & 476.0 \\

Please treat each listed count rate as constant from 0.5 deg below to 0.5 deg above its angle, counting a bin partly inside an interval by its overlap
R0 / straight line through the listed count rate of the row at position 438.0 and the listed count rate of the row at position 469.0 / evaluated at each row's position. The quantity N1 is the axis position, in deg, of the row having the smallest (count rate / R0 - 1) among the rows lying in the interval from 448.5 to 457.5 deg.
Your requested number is 449.0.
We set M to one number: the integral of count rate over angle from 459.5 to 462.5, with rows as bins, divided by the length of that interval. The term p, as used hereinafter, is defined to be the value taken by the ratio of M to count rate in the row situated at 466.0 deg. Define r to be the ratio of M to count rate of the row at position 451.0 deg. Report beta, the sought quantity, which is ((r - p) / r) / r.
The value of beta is 0.2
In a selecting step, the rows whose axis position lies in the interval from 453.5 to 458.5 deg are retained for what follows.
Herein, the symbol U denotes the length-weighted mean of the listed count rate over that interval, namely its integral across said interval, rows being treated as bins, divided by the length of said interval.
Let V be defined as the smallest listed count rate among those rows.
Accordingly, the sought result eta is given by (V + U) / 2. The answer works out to 40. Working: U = 40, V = 39.42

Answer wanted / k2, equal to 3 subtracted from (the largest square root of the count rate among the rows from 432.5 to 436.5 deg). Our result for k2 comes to 5.2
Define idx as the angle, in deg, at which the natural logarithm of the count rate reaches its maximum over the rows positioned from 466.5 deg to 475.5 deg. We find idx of 473.0 deg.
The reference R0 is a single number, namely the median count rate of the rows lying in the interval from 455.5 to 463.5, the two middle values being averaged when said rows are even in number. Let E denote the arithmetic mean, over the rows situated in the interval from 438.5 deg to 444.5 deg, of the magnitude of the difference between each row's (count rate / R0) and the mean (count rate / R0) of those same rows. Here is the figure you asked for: 0.101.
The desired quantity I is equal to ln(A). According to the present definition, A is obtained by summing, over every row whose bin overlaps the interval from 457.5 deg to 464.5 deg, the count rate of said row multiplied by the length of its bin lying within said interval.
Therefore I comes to 5.65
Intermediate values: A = 283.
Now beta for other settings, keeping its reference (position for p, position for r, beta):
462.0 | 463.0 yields 0.0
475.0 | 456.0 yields 0.3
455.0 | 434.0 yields -1.1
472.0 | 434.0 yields -0.4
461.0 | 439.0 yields -0.6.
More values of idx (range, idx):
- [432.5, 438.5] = 433.0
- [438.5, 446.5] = 439.0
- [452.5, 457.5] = 456.0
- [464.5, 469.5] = 469.0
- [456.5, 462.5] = 461.0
